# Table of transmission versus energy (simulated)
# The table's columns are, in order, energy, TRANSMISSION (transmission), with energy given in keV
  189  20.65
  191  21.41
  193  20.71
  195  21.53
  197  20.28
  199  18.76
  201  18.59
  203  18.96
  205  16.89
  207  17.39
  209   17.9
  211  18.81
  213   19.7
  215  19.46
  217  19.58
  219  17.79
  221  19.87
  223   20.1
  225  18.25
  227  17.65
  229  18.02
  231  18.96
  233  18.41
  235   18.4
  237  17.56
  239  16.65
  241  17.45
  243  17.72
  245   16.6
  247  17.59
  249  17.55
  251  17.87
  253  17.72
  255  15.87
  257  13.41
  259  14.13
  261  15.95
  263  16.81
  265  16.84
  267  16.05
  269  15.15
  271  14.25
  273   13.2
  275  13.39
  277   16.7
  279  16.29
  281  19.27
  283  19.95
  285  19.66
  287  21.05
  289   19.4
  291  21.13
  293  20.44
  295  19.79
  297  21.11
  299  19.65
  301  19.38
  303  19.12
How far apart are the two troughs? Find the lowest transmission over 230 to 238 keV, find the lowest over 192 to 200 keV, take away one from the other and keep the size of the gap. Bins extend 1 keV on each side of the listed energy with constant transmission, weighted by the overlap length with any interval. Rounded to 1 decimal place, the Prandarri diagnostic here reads 1.2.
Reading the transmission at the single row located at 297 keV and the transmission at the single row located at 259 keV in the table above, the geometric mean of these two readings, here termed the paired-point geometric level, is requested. 17.3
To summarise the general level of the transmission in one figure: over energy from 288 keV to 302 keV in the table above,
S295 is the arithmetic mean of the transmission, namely 20.1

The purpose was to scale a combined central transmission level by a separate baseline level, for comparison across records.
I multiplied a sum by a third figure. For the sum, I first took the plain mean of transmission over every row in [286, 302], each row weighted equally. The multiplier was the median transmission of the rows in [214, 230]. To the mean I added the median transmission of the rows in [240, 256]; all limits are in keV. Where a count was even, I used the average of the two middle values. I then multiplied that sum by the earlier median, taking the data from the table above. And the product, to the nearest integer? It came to 713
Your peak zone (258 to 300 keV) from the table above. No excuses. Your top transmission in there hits 21.13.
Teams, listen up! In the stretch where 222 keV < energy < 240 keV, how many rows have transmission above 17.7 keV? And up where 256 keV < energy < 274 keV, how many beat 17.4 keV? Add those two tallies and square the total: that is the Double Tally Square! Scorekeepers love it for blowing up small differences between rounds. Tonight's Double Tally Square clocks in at 36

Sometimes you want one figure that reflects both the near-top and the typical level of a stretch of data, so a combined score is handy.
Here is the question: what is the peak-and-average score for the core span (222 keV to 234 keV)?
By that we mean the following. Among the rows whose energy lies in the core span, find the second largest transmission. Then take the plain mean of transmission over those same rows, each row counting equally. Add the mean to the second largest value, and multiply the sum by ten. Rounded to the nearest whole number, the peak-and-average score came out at 375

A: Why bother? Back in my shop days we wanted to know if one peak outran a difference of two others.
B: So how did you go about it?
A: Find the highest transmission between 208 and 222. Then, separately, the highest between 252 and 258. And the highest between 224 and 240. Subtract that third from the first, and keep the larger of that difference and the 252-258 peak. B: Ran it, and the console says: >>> 18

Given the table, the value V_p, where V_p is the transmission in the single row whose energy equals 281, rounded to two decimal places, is 19.27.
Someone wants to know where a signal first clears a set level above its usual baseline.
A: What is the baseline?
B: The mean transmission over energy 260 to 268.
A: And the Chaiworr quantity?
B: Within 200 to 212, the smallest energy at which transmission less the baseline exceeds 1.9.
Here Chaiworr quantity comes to 201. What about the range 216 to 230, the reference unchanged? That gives 217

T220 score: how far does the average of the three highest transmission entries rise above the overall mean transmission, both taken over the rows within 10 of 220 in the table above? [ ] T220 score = 1.0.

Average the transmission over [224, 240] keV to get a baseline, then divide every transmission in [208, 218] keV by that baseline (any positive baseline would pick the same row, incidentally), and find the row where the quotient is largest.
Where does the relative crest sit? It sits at 213 keV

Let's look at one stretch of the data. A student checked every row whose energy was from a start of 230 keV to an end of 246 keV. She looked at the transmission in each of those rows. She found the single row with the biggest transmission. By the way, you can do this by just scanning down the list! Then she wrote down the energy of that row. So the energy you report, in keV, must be 231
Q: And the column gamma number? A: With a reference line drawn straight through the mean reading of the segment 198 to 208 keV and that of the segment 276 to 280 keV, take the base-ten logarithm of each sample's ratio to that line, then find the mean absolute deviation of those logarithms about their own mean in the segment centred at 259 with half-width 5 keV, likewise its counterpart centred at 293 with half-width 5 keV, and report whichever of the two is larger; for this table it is 0.034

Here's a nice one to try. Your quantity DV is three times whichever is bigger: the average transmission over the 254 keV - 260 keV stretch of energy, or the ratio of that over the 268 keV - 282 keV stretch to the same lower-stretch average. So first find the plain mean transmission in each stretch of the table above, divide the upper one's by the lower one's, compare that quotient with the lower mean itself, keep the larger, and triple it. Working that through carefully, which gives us 43.4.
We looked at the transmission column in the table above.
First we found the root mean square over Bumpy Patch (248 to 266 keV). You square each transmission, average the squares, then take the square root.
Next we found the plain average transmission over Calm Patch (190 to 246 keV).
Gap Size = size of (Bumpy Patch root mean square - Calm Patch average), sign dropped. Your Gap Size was 2.4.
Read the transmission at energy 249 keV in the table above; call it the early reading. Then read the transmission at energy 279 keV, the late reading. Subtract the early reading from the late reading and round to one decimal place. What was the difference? -1.3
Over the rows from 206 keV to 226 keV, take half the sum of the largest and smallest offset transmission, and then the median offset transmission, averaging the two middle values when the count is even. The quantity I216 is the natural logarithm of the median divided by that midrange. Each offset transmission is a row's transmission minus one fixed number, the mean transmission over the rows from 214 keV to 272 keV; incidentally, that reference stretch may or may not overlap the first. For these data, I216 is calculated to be 0.2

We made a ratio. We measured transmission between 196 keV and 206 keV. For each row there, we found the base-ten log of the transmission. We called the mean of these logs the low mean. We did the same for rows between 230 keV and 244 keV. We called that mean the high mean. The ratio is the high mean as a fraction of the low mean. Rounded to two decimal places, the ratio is 0.99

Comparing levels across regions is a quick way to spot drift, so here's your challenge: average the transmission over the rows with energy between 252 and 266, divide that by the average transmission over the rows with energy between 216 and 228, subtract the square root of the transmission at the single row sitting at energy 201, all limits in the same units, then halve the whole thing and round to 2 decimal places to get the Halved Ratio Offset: -1.74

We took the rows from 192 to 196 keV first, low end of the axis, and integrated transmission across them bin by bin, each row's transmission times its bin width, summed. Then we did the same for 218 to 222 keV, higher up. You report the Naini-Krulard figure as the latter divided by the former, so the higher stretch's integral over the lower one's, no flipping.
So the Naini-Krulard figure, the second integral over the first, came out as 0.89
